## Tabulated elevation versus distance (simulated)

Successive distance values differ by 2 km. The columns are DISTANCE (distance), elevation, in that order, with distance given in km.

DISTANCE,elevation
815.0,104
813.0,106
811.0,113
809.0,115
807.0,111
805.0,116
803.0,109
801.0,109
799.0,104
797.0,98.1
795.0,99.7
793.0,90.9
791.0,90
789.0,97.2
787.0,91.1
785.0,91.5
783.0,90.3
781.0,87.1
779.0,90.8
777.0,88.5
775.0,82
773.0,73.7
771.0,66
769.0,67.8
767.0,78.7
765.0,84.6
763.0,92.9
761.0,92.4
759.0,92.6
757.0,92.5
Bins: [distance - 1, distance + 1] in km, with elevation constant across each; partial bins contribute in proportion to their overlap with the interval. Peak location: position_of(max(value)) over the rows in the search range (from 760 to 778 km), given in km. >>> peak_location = 763.0 km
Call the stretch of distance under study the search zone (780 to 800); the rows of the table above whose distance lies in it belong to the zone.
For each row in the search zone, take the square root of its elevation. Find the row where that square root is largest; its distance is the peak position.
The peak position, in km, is 799.0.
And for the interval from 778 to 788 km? 785.0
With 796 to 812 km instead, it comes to 805.0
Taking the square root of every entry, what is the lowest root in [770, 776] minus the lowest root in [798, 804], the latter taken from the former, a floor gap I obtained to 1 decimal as -2.1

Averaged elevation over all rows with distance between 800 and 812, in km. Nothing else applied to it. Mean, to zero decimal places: 112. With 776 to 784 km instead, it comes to 89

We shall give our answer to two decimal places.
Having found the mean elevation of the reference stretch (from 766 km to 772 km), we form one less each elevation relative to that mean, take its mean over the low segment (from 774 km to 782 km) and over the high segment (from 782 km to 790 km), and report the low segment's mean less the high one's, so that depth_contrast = 0.08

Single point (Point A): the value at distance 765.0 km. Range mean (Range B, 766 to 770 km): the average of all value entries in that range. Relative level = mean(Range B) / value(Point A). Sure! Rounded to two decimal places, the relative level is 0.87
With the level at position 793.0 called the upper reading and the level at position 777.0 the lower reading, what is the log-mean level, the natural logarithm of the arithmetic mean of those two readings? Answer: 4.50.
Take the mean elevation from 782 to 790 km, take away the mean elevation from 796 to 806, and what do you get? -14.7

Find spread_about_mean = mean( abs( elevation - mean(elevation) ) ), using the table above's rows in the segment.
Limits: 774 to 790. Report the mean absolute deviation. 3.0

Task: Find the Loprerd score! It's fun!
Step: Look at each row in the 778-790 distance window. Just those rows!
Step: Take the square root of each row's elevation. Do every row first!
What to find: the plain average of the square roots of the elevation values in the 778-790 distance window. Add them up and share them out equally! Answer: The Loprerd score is 9.6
